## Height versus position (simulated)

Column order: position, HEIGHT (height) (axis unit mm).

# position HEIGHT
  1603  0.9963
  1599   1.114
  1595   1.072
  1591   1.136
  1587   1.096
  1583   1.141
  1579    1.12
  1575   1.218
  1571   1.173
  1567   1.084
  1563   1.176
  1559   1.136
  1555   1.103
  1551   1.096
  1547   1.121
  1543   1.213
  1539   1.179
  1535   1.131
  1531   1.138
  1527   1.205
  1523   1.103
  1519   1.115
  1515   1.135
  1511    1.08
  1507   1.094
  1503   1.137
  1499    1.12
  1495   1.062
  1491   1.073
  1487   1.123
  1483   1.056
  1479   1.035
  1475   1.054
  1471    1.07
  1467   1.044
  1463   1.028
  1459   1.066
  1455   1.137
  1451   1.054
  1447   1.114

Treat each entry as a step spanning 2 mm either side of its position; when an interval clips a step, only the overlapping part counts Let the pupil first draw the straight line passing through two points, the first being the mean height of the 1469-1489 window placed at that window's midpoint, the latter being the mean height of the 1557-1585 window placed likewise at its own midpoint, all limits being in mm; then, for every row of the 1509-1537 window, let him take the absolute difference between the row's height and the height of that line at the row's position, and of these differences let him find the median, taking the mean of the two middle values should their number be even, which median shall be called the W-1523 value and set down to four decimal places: 0.0162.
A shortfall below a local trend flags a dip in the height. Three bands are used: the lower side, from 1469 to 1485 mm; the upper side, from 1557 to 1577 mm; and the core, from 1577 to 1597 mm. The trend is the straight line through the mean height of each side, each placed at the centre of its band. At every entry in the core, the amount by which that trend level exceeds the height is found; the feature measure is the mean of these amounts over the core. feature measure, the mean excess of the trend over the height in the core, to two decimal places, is 0.07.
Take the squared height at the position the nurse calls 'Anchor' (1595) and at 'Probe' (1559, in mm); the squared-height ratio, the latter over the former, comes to 1.12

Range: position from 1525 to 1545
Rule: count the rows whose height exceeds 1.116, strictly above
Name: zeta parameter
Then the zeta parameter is 5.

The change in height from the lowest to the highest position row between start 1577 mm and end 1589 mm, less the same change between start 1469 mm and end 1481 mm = 0.011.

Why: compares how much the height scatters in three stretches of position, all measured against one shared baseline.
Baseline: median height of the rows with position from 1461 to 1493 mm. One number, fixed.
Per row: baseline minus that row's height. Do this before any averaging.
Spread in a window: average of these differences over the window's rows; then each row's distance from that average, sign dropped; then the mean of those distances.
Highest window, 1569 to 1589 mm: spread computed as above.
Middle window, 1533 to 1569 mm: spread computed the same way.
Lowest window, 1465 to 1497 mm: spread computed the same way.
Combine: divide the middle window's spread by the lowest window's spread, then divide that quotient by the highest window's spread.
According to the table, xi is 52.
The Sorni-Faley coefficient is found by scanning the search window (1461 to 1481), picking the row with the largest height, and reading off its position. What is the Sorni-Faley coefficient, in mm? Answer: 1471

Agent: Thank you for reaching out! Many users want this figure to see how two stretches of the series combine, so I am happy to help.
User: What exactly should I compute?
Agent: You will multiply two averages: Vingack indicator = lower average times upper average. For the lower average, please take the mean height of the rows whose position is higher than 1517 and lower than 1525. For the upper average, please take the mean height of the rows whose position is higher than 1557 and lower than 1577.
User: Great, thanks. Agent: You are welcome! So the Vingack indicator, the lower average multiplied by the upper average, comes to 1.28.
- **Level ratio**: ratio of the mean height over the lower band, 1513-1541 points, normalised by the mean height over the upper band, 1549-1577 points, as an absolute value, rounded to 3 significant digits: 1.00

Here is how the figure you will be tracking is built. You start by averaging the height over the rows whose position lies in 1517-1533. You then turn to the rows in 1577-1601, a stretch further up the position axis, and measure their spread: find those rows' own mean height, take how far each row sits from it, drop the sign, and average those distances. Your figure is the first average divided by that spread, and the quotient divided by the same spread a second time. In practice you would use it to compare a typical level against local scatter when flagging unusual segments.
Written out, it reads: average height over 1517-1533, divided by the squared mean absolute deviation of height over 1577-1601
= 3016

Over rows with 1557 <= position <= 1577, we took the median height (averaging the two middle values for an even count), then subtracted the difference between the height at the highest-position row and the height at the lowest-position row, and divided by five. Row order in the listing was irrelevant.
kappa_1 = 0.218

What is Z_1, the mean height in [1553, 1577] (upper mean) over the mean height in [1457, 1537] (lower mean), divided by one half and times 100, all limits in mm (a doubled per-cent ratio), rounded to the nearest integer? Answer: 210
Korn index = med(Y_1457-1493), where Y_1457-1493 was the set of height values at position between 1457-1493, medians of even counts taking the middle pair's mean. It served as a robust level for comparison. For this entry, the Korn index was 1.06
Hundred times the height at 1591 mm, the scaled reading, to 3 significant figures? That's 114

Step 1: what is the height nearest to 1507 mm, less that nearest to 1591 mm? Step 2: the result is -0.04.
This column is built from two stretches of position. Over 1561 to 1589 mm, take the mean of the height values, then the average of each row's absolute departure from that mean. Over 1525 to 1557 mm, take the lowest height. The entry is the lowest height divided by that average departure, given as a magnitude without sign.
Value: 28.4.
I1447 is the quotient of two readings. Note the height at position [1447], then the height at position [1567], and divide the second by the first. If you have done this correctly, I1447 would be 0.97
